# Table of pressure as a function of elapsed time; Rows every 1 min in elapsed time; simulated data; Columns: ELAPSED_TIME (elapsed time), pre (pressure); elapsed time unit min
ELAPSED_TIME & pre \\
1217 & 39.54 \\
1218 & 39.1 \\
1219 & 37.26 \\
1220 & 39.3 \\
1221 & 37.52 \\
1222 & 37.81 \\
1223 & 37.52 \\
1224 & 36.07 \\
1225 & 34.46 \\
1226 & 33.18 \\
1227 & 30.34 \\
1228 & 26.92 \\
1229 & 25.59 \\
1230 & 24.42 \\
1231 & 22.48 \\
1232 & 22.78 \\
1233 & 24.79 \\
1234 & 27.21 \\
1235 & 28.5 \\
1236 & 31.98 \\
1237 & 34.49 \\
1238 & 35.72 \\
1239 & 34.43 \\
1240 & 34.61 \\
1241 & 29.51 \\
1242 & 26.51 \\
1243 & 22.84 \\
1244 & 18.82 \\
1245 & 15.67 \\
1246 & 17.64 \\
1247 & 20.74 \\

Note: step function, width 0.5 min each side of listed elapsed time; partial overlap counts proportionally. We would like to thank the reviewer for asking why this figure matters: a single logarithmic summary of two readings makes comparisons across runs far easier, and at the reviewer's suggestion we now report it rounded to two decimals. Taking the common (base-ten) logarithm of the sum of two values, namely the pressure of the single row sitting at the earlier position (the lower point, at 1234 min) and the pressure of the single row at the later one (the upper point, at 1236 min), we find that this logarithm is 1.77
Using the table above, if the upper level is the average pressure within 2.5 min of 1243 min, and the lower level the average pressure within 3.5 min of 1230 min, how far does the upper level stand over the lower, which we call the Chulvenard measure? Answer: -2.7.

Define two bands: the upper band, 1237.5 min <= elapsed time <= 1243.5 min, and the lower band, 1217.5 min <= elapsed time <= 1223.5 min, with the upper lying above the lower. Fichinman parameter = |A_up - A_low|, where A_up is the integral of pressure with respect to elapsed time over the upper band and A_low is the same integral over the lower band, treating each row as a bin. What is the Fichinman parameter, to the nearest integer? 45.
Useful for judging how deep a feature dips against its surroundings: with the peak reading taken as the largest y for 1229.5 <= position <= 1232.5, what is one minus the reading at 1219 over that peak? -0.5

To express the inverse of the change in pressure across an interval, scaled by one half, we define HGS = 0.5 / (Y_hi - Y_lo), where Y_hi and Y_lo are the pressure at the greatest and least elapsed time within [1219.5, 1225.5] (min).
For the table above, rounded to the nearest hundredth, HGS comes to -0.10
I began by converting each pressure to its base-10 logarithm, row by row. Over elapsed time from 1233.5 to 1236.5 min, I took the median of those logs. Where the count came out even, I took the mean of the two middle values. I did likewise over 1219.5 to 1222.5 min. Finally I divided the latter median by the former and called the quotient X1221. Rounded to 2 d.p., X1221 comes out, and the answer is 1.08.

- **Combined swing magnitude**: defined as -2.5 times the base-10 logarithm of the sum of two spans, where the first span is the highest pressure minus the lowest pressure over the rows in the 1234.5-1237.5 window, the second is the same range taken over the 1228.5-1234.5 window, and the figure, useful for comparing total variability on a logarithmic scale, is -2.6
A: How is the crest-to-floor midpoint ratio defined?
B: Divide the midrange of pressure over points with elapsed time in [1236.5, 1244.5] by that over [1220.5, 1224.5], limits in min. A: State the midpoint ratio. 0.74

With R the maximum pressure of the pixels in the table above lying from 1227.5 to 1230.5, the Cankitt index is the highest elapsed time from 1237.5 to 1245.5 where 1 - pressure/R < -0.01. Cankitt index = 1241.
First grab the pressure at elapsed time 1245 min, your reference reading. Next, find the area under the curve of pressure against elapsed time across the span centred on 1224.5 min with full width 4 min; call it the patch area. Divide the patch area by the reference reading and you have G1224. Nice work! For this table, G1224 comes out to 9.0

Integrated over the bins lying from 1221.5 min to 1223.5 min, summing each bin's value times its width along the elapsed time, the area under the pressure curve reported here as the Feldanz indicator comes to 75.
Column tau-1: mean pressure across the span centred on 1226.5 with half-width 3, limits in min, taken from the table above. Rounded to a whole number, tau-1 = 31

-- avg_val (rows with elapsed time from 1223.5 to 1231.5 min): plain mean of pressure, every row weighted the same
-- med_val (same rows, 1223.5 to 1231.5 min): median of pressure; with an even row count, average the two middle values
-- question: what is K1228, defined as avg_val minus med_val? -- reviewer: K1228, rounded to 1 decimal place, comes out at 0.6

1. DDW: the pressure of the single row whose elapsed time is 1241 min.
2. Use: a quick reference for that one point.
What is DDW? 29.51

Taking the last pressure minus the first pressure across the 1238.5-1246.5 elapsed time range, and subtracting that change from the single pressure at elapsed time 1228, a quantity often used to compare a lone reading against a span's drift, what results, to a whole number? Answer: 44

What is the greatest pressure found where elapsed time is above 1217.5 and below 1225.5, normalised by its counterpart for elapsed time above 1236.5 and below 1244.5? 1.100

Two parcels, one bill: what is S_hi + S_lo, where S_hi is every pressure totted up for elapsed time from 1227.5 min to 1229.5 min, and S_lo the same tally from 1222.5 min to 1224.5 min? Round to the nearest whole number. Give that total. 126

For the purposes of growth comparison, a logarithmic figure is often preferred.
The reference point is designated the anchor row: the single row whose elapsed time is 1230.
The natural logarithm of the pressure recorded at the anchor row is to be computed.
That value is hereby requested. 3.2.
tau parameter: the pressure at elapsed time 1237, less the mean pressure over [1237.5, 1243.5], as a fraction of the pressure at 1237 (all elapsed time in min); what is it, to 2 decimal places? 0.11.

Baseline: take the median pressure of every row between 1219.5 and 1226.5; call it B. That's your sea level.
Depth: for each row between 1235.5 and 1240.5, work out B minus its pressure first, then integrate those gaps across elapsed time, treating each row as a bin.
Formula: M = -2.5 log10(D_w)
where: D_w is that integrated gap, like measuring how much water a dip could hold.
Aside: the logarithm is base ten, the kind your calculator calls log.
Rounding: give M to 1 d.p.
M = -3.0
